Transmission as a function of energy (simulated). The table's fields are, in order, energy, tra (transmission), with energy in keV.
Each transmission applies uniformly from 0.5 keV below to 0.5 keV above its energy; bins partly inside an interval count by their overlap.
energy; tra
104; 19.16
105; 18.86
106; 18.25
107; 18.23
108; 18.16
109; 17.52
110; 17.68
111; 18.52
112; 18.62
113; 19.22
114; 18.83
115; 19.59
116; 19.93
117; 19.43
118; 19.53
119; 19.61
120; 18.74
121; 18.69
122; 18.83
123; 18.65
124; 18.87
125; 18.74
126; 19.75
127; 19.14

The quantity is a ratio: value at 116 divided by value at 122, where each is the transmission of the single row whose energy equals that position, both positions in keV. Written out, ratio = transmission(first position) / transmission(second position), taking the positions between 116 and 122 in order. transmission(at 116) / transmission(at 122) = 1.06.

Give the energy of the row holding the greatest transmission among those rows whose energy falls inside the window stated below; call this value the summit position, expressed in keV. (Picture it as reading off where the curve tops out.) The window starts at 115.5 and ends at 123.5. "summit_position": 116 keV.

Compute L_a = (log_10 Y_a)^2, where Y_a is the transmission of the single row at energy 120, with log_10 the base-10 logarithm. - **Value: 1.62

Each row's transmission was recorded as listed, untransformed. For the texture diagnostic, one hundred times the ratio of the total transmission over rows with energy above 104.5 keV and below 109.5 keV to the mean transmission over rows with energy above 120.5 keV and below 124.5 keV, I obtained 485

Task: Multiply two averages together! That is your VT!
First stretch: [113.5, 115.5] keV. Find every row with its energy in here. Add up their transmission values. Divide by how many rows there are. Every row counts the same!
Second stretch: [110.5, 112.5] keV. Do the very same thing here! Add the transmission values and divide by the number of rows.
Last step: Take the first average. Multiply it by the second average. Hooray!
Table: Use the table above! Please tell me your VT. 357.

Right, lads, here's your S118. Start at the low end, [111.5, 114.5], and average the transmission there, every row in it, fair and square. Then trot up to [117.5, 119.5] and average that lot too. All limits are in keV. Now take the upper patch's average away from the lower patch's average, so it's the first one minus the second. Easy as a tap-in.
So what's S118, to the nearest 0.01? -0.68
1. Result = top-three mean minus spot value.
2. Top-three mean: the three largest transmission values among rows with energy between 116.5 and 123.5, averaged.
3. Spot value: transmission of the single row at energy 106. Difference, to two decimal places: 1.27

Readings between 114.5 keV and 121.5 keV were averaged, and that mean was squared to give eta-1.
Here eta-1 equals 375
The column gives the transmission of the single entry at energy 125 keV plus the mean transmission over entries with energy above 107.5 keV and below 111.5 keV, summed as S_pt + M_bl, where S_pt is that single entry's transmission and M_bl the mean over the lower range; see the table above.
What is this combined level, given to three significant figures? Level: 36.7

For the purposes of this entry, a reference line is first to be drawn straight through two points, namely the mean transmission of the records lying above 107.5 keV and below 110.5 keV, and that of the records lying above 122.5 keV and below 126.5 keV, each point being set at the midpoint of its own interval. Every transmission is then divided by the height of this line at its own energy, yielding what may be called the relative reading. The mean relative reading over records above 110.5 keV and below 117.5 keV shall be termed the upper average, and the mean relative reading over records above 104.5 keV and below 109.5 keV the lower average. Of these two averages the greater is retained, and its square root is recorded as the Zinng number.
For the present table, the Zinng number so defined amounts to 1.027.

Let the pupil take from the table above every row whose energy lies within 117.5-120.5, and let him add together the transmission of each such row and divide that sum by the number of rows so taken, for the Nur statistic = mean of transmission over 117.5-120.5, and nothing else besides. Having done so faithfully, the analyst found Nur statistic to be 19.3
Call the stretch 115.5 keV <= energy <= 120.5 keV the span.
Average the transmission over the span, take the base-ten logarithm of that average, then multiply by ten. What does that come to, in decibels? 12.9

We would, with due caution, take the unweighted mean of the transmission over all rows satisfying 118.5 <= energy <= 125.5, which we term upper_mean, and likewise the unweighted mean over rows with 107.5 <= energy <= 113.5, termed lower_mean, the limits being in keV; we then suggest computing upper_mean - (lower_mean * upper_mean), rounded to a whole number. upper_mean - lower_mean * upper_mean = -326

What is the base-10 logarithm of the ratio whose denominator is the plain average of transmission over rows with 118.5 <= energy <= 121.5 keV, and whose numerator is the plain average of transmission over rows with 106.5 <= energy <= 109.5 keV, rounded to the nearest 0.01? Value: -0.02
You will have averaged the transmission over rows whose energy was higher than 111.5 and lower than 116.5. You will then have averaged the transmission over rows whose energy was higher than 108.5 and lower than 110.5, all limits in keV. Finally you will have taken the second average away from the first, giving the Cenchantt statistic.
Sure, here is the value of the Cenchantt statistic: 1.6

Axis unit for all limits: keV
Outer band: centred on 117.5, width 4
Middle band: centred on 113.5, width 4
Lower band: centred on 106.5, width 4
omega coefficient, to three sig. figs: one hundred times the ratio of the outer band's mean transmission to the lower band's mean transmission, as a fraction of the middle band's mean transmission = 5.60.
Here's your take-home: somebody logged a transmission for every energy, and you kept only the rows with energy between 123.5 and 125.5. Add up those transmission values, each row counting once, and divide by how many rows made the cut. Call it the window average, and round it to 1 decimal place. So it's 18.8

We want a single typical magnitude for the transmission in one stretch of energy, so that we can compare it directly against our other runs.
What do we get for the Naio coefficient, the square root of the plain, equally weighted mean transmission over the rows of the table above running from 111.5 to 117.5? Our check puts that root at 4.39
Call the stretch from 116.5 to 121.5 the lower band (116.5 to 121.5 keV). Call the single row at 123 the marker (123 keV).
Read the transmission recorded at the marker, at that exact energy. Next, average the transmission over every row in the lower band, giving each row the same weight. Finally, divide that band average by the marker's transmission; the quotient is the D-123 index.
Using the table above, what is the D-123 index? 1.03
